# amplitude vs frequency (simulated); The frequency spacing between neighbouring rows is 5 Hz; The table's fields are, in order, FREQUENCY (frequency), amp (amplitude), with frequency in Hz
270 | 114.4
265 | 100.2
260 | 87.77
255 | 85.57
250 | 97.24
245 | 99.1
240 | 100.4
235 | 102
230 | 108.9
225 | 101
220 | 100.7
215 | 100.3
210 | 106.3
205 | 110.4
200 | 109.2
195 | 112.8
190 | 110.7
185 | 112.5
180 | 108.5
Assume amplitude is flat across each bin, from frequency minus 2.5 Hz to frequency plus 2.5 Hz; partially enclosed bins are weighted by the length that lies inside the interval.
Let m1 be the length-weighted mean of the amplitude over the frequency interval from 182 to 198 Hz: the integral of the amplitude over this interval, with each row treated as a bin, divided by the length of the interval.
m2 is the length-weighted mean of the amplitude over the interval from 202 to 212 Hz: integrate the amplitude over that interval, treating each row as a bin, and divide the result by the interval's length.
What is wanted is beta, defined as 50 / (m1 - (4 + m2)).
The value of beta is -72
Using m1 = 112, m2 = 108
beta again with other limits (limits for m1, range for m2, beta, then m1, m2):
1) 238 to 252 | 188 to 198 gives -3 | 99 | 112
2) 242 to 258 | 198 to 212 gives -3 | 94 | 109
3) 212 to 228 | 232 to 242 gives -11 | 101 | 102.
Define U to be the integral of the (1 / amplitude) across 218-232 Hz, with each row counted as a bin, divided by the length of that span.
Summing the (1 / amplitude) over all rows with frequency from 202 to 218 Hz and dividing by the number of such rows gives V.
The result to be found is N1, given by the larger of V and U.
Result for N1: 0.0097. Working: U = 0.0097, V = 0.0095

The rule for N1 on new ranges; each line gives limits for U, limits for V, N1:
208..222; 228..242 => 0.0098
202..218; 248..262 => 0.0111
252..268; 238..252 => 0.0109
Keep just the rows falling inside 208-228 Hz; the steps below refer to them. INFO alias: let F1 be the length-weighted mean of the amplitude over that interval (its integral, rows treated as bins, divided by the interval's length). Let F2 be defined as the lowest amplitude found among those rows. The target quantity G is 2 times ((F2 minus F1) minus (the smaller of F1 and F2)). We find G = -204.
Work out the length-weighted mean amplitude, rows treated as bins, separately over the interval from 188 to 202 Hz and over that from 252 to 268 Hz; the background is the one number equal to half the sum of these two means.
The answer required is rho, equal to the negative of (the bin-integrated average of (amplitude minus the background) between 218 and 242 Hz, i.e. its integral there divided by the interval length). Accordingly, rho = -1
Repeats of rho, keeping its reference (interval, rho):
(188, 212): -8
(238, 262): 8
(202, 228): -2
